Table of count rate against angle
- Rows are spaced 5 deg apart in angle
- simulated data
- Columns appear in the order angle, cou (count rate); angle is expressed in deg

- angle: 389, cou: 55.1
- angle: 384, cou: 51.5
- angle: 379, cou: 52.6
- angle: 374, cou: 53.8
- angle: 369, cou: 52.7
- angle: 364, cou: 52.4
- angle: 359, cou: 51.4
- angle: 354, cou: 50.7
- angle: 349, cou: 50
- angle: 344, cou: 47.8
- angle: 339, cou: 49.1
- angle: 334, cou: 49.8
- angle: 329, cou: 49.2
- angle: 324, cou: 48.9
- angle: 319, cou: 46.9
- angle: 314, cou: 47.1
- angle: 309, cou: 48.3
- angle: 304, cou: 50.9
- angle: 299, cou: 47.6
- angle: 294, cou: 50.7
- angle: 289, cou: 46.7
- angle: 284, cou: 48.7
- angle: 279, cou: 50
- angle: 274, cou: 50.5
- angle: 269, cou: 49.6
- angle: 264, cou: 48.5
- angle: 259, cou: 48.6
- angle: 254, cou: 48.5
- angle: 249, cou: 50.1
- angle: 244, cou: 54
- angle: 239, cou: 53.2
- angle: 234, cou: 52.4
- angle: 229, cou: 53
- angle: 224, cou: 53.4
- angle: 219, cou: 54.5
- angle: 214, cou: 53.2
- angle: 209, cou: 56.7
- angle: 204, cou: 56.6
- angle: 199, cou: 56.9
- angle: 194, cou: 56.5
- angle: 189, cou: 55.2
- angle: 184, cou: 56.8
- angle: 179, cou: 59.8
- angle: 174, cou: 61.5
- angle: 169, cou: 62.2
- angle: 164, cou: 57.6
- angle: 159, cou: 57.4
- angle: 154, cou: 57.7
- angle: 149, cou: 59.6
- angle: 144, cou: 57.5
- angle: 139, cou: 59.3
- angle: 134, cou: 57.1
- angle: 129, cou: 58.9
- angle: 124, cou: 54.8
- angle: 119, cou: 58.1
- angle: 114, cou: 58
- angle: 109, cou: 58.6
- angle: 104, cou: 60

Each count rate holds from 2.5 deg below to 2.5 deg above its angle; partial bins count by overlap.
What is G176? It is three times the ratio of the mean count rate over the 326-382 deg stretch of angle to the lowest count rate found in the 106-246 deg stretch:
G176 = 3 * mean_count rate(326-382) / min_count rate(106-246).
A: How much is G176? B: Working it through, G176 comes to 2.9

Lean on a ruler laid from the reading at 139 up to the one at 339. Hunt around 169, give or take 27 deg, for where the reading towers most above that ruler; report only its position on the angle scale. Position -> 169 deg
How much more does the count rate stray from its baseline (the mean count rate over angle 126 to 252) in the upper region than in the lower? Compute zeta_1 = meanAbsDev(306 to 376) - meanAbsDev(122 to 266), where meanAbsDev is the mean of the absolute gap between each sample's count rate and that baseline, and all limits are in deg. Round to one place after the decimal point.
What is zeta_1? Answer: 3.7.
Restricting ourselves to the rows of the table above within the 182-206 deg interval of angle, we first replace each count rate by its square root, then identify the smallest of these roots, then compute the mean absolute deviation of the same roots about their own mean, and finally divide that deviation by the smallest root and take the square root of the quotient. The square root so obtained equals 0.066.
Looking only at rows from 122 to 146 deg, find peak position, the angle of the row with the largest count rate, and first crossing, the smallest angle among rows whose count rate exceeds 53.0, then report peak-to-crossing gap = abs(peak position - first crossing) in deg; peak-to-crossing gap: 15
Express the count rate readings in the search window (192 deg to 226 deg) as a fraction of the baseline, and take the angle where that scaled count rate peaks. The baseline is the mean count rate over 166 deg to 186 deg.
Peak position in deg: 199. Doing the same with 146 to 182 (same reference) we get 169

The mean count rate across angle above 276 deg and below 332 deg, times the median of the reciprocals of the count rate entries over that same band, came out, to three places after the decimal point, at 0.999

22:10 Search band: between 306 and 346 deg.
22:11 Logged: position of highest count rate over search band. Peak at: 334 deg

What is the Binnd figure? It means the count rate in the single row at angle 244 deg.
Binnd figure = 54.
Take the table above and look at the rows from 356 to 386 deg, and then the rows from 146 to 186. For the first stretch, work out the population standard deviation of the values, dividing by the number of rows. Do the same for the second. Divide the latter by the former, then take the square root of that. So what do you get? 1.53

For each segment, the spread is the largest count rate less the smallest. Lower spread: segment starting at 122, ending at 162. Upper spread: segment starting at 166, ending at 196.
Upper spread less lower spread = 2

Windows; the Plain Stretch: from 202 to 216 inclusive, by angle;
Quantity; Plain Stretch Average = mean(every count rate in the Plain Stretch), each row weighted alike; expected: 55.5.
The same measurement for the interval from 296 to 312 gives 48.9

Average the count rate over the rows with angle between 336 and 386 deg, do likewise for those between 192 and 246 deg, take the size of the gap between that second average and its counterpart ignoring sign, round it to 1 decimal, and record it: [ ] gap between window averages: 3.4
